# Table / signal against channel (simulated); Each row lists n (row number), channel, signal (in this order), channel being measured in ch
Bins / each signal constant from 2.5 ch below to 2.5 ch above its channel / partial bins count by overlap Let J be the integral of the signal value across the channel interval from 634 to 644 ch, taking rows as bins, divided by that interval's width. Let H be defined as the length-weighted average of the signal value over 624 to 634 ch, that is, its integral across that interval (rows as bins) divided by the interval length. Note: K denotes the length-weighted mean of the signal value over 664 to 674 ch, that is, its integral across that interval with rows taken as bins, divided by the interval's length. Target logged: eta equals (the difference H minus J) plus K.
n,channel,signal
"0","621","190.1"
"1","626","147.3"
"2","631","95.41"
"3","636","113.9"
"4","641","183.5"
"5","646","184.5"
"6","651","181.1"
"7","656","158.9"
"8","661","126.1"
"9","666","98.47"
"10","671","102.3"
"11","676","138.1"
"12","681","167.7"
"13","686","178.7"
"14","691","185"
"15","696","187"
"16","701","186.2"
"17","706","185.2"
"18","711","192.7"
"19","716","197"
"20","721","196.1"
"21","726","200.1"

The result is 70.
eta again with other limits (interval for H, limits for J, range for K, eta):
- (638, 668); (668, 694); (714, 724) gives 198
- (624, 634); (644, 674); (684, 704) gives 163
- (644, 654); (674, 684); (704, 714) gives 216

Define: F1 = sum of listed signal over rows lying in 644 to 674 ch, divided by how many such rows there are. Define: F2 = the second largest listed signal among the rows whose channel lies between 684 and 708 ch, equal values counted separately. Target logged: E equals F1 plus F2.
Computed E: 328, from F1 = 142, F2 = 186.2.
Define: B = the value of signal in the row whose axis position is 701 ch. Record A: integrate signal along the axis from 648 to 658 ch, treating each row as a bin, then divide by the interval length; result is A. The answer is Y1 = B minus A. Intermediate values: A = 171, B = 186.2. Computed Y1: 15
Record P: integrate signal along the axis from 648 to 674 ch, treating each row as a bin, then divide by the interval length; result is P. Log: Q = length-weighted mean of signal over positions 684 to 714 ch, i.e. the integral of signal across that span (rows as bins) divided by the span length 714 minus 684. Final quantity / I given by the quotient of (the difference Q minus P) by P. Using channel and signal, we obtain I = 0.38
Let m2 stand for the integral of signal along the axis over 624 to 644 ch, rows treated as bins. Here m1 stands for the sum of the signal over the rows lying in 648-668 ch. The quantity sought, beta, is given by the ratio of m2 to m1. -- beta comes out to 4.8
